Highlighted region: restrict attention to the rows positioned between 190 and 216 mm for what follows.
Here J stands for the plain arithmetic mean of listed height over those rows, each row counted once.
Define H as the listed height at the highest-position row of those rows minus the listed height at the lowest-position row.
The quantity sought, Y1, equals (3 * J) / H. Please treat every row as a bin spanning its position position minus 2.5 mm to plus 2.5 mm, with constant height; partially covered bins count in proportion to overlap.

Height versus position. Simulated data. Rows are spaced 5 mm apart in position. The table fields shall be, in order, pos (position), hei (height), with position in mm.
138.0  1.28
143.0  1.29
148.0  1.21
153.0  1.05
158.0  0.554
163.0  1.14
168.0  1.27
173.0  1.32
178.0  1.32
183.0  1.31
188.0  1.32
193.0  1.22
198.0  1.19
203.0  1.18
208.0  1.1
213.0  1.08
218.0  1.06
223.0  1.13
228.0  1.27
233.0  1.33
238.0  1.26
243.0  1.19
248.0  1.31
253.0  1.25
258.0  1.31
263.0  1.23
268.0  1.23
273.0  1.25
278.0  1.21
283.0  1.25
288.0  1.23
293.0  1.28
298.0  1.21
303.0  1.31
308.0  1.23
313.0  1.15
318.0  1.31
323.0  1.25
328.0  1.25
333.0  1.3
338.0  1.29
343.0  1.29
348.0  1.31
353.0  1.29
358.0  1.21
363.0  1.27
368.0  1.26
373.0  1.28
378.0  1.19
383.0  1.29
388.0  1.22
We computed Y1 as -25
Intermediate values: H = -0.14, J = 1.15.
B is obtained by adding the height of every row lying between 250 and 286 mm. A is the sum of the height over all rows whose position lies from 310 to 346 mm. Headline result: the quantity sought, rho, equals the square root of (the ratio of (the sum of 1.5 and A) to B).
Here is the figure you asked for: 1.09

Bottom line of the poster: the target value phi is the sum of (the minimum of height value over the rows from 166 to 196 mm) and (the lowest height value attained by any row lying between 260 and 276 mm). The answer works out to 2.45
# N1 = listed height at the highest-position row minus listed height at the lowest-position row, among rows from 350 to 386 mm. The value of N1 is 0.000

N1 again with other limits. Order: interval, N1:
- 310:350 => 0.160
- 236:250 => 0.050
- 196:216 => -0.110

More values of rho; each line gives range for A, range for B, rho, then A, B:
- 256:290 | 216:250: 1.09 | 8.71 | 8.55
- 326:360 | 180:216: 1.11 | 8.94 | 8.40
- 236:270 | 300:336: 1.08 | 8.78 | 8.80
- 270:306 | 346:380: 1.08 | 8.74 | 8.81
